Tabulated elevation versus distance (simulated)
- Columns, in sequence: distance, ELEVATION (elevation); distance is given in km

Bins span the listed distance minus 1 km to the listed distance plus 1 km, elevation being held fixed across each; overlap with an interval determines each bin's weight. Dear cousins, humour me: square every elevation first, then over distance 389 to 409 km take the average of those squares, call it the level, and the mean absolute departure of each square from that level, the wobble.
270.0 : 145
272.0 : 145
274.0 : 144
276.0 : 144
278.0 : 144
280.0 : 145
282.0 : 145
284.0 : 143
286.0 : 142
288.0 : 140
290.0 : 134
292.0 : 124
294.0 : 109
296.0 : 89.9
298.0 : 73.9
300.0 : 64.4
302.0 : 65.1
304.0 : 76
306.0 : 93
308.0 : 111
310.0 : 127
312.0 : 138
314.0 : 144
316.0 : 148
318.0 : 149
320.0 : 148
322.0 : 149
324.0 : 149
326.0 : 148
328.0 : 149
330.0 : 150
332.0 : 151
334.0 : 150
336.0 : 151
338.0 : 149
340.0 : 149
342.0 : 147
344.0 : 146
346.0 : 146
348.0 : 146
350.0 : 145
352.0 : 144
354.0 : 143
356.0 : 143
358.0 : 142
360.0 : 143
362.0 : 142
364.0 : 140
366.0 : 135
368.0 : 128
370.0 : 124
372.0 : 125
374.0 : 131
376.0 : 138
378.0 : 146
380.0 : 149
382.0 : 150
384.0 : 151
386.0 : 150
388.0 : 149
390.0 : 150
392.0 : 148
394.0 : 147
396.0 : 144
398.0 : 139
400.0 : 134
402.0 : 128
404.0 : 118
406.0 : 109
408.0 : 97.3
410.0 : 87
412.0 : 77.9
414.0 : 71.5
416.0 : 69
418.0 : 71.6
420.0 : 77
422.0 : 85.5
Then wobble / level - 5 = -4.79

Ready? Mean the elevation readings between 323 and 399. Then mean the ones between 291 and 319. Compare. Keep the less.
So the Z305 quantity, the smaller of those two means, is 108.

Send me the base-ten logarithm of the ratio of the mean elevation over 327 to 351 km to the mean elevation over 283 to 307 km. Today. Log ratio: 0.152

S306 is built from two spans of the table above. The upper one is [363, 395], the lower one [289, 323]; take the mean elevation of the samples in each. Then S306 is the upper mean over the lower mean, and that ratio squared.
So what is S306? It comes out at 1.5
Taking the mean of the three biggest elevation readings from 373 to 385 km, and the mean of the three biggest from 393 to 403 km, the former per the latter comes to 1.05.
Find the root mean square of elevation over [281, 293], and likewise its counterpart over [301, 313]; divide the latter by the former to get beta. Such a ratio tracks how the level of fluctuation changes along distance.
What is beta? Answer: 0.76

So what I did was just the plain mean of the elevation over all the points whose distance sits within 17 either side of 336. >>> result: 148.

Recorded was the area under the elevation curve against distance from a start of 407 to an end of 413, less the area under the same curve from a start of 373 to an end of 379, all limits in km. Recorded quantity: -306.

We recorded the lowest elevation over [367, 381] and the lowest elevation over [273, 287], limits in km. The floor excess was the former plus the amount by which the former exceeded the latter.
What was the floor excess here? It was 106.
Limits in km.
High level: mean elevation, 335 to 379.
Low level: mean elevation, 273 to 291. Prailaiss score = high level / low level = 1.0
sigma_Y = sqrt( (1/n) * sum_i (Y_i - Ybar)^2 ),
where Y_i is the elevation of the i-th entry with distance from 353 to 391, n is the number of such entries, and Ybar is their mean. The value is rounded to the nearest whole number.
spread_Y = 8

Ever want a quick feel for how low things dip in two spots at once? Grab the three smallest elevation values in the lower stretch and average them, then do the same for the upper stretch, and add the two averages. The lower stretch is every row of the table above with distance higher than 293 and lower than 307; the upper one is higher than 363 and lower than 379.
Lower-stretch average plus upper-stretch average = 193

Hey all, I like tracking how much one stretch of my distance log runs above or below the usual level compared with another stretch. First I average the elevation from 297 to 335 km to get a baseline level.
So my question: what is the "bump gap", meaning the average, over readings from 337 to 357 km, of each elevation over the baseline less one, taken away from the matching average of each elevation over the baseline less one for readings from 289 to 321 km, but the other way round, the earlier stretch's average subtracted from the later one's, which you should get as 0.27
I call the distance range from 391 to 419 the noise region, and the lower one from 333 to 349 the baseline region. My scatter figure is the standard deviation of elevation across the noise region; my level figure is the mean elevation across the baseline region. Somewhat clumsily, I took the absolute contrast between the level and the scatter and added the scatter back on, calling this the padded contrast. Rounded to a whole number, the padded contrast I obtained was 148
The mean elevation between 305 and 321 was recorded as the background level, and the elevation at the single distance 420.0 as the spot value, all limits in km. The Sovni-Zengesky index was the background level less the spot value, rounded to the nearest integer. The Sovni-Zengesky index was 55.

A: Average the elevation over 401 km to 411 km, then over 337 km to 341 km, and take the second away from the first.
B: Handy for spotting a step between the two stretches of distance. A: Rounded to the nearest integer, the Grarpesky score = -41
